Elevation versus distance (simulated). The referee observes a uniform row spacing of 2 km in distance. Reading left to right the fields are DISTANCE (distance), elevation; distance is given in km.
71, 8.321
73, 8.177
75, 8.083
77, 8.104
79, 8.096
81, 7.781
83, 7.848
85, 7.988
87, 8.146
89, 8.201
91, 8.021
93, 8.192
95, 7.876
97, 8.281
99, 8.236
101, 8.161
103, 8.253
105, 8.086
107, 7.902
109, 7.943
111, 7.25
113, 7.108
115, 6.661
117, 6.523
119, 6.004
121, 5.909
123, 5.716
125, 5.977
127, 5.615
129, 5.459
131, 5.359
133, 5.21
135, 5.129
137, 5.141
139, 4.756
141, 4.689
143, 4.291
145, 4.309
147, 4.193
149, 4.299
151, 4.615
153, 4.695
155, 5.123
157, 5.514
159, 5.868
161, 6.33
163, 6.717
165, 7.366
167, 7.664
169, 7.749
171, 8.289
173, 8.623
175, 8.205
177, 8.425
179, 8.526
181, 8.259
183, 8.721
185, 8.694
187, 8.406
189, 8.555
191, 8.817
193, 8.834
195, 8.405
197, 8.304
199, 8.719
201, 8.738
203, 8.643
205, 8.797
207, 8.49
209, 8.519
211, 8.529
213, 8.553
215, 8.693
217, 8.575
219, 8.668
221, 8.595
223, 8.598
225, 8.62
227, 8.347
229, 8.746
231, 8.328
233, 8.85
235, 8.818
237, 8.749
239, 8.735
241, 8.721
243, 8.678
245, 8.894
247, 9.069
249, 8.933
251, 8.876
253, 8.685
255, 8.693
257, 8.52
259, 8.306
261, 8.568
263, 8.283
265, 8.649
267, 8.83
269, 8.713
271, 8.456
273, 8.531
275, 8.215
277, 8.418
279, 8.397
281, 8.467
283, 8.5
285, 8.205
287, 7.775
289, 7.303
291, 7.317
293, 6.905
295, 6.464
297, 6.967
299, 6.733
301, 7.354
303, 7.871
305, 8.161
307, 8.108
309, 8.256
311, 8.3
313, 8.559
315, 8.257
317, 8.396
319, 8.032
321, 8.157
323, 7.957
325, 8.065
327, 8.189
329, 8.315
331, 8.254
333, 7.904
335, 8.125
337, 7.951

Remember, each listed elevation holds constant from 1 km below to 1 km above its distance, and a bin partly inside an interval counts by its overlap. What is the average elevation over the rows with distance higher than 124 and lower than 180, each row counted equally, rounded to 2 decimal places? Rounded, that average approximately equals 6.00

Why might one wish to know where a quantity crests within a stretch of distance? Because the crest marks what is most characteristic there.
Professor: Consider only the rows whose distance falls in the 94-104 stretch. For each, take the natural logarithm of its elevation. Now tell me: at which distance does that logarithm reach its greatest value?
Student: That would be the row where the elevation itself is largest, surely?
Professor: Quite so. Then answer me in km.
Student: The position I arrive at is 97 km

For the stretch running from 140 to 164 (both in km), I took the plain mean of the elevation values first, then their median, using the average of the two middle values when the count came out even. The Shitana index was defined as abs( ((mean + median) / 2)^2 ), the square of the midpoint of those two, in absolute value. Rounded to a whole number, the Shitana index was 24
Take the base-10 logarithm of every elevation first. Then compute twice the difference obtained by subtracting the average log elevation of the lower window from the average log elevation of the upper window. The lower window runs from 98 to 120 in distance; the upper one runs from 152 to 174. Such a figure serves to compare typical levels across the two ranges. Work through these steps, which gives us -0.10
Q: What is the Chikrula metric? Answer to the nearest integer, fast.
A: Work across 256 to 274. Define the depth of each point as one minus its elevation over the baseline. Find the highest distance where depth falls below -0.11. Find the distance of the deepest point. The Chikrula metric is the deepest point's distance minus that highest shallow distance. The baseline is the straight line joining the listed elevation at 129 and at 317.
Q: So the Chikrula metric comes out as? -6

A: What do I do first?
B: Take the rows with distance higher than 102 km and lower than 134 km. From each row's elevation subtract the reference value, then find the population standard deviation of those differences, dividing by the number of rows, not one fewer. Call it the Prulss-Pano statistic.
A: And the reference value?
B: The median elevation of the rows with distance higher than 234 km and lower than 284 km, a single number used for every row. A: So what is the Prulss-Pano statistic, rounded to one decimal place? 1.0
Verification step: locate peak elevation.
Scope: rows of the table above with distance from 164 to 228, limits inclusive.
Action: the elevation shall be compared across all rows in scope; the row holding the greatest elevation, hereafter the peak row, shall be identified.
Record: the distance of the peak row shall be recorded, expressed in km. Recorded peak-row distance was 193 km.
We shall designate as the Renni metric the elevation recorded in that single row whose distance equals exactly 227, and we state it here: 8.347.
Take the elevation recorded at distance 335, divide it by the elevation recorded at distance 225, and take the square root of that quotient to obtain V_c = 0.97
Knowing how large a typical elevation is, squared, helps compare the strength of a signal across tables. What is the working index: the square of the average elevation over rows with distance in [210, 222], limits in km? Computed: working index 74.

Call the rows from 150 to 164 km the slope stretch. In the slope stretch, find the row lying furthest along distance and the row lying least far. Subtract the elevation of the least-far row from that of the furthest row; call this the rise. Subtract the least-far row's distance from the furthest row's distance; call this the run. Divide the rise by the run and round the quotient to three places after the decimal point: 0.175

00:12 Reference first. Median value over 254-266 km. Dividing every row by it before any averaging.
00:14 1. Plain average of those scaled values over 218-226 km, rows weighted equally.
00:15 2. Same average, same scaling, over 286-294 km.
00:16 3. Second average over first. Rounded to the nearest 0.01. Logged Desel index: 0.85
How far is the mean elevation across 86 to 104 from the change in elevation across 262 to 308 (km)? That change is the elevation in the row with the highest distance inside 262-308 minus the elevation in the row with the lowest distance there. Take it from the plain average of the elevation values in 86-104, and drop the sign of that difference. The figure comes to 8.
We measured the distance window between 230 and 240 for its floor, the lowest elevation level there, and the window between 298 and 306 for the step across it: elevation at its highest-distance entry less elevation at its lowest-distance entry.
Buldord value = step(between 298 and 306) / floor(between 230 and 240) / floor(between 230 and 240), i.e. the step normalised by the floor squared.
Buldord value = 0.021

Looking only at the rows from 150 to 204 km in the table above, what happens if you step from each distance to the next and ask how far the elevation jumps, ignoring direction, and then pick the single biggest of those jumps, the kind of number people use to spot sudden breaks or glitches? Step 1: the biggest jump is 0.65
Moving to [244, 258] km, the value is 0.19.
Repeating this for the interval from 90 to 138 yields 0.69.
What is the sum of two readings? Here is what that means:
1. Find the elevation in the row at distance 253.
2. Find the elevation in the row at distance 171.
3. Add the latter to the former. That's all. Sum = 17.0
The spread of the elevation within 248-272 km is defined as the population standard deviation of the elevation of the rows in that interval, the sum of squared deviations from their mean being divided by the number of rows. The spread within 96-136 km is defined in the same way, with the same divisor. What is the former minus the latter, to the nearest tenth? -1.0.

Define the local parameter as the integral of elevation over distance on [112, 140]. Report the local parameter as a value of 161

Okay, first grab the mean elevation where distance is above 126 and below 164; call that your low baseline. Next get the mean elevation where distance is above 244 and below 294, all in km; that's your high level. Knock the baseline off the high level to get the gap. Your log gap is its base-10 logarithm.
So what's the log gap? 0.51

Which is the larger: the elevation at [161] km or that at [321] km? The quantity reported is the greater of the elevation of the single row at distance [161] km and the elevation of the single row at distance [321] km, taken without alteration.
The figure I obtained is 8.16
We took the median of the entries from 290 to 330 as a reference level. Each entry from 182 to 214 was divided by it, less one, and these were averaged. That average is 0.06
